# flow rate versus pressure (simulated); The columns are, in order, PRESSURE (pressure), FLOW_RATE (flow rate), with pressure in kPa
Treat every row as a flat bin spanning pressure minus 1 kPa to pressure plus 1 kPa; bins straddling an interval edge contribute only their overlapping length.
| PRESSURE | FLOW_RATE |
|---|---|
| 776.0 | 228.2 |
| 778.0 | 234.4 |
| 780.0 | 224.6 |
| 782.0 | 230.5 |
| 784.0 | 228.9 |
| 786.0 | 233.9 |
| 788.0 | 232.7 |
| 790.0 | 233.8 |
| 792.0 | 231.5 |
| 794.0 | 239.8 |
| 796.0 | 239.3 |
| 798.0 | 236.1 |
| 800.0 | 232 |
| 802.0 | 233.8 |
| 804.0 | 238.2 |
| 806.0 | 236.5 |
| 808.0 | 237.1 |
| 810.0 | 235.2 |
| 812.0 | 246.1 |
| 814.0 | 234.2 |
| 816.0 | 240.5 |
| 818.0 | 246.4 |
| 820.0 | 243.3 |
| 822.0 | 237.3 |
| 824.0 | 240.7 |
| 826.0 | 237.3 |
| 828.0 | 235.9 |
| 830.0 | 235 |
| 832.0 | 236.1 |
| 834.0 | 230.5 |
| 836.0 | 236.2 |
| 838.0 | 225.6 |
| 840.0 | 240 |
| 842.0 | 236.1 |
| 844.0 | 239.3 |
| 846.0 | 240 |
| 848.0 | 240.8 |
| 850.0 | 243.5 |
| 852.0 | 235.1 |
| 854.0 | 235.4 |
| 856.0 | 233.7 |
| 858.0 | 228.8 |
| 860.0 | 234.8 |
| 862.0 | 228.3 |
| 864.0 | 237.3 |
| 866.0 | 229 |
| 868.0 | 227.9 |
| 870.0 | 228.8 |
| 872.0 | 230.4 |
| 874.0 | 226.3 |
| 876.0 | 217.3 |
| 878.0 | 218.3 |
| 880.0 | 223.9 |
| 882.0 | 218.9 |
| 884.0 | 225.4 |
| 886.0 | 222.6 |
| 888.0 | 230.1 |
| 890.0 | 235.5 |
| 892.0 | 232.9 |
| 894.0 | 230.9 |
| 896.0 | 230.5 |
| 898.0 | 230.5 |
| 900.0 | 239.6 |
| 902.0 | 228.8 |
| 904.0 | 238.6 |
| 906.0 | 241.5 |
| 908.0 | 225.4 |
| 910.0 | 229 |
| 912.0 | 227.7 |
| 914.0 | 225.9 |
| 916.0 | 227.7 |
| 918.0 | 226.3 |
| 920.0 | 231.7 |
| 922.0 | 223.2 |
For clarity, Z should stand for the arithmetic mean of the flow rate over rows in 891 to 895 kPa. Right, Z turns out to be 232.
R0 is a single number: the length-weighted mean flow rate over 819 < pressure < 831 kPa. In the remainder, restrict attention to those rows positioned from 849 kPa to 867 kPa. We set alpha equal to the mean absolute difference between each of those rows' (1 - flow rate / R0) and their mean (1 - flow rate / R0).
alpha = 0.0151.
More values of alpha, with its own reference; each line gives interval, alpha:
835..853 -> 0.0155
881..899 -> 0.0176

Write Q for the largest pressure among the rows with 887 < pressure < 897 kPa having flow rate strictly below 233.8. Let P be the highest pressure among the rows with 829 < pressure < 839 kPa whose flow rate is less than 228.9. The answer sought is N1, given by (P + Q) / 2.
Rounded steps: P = 838.0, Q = 896.0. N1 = 867 kPa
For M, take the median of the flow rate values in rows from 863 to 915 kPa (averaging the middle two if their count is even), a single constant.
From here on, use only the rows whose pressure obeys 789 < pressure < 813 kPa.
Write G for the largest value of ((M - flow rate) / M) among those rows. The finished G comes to -0.01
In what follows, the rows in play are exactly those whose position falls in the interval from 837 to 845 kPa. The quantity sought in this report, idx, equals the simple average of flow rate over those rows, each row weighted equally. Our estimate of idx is 235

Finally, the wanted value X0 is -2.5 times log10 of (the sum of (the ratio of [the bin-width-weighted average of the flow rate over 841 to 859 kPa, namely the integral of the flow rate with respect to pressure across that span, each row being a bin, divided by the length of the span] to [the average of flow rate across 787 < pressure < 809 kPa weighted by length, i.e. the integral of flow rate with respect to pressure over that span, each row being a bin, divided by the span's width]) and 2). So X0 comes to -1.20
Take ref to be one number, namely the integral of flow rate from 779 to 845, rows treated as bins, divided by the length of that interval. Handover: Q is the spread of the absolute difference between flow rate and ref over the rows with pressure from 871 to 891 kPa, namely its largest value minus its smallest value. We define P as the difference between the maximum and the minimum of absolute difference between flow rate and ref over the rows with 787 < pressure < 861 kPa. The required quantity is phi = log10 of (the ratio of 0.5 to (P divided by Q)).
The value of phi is -0.1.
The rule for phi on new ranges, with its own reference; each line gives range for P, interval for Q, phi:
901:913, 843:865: -0.3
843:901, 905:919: -0.9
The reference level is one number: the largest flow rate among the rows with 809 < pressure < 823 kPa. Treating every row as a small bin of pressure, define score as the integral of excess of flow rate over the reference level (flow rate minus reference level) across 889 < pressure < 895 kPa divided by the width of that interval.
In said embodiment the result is -13.3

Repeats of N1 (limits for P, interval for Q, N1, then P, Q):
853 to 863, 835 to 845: 850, 862.0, 838.0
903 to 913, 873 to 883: 897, 912.0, 882.0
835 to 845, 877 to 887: 862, 838.0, 886.0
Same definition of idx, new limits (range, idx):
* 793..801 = 237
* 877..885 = 222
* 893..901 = 233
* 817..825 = 242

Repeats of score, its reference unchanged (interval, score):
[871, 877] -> -21.7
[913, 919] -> -19.8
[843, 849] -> -6.4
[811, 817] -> -6.1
